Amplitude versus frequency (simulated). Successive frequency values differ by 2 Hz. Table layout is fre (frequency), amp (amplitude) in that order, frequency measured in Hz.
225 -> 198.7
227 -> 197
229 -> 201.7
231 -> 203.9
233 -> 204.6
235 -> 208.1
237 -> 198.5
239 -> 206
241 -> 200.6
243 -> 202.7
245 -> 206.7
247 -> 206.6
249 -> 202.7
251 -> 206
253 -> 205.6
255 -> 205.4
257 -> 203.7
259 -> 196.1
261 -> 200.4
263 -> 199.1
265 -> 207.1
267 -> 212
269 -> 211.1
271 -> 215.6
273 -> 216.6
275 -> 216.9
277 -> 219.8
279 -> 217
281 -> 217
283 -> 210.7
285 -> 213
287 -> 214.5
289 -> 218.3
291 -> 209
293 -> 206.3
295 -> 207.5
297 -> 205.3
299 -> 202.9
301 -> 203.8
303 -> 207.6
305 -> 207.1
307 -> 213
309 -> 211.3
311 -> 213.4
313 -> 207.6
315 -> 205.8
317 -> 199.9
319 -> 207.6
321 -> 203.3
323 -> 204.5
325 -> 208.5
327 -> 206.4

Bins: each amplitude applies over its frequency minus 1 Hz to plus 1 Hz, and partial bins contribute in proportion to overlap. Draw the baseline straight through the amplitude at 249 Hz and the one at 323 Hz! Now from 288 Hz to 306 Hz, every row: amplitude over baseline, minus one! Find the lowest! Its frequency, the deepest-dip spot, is 299 Hz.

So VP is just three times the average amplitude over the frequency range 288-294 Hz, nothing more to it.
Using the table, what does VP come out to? 634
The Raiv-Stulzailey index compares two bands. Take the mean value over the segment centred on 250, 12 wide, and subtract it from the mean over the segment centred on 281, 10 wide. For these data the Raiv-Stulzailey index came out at 10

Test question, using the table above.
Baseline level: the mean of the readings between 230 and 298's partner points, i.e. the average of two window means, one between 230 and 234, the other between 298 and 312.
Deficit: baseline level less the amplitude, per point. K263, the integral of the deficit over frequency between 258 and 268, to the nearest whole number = 34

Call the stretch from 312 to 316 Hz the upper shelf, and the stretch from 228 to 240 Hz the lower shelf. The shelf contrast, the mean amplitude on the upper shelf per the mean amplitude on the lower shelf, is 1.01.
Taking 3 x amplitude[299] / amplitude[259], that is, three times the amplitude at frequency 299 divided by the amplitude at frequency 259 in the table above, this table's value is 3.10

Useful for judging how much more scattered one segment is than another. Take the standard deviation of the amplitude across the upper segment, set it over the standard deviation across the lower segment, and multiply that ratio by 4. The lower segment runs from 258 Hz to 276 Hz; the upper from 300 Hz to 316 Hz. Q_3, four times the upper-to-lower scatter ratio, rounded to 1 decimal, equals 1.7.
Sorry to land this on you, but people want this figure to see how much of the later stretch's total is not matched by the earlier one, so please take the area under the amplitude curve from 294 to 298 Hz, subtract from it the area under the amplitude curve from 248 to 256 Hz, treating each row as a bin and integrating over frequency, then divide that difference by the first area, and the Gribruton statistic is -1.0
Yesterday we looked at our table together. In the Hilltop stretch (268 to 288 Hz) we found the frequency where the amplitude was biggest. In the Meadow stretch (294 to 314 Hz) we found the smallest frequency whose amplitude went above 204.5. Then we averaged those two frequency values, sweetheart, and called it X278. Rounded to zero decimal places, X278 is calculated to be 286 Hz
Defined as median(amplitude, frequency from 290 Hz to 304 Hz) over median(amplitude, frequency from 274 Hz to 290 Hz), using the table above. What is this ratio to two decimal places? 0.95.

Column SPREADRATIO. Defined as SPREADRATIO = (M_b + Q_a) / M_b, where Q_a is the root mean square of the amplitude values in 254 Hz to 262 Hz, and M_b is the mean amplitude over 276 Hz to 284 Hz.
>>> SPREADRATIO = 1.93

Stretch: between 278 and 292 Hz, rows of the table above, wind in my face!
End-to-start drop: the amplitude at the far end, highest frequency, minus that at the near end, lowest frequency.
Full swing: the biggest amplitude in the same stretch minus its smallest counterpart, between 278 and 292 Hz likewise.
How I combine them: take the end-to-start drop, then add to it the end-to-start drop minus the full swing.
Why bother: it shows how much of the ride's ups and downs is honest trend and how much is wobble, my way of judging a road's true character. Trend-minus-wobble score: -25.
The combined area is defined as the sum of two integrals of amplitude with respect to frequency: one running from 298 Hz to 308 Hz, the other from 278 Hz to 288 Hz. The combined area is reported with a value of 4213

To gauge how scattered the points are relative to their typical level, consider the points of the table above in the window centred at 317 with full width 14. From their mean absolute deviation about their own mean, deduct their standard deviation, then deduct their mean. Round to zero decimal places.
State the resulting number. -207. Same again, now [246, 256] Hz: -206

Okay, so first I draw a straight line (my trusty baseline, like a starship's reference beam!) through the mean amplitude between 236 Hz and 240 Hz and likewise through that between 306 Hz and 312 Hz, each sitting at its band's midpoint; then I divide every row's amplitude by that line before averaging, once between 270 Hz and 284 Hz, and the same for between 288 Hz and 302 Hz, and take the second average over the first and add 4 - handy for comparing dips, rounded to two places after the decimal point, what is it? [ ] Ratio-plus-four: 4.95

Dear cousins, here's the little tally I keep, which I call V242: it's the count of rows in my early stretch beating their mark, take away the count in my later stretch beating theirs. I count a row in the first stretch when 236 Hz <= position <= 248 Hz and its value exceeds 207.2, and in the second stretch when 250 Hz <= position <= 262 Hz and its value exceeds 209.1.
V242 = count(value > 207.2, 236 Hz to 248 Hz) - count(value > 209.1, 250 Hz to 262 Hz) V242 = 0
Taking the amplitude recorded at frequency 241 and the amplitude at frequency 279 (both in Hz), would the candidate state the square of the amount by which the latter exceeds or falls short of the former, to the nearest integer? 269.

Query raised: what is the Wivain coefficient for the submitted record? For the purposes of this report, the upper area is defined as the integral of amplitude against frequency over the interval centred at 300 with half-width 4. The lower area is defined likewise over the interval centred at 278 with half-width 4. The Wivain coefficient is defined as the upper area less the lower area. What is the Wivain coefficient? -102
